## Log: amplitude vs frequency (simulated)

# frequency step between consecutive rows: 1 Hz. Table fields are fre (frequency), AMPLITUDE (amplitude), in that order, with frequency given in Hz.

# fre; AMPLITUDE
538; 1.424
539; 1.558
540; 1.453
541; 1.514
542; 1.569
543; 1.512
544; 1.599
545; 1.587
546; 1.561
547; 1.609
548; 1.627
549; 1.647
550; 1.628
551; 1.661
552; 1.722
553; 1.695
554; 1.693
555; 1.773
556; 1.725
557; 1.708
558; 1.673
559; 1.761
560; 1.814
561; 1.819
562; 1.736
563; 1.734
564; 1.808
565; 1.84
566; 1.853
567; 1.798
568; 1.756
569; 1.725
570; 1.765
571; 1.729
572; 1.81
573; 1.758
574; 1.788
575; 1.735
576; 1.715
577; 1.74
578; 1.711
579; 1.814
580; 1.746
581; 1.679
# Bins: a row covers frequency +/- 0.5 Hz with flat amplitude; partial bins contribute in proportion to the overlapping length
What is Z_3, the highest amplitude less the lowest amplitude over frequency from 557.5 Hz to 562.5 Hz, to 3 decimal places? 0.146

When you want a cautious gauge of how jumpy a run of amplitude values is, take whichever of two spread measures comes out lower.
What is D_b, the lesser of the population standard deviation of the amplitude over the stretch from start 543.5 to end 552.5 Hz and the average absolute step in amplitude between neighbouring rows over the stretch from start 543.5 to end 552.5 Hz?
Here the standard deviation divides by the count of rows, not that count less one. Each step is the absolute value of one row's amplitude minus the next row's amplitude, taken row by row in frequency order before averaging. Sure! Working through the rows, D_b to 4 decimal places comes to 0.0296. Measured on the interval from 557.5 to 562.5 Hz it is 0.0539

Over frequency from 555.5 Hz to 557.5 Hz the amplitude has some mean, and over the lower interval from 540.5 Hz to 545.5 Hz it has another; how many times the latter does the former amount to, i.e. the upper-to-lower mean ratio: 1.103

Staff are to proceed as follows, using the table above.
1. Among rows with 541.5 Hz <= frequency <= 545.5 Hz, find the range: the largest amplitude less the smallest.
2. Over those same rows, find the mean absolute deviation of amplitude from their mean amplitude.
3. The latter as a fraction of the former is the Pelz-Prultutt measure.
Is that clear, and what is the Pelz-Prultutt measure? 0.31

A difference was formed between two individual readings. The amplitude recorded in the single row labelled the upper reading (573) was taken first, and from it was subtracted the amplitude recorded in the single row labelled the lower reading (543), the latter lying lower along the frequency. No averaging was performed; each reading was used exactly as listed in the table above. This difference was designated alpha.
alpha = 0.25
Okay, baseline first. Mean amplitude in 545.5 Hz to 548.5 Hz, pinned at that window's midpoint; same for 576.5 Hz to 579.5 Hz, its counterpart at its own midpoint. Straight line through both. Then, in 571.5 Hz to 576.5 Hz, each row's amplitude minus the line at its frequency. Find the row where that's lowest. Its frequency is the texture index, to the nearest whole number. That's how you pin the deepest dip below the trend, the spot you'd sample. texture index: 576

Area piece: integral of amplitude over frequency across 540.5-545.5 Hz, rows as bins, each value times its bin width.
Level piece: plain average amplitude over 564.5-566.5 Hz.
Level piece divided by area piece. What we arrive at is 0.24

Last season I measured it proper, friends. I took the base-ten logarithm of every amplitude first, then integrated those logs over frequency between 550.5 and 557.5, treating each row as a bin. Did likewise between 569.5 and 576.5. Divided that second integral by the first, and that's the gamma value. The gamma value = 1.05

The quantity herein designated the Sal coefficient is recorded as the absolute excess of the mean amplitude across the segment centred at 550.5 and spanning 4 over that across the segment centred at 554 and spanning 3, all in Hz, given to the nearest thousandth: 0.056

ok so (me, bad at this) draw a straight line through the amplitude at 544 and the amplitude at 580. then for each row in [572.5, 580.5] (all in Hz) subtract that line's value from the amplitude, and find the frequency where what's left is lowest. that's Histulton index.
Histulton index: 578 Hz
